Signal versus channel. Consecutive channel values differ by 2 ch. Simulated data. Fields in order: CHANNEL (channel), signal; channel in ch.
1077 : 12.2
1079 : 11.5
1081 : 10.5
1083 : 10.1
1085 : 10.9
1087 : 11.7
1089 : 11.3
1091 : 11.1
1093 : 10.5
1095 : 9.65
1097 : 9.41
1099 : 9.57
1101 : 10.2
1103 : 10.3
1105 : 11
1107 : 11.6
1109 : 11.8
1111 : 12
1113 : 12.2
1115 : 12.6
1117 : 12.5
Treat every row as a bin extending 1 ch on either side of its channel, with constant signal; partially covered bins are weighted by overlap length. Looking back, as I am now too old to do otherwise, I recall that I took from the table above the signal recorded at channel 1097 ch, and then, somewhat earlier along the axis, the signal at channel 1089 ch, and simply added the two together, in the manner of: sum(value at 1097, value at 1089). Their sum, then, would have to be 20.7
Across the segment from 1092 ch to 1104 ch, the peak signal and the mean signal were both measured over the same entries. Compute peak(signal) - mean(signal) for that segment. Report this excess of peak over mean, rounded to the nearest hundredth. 0.56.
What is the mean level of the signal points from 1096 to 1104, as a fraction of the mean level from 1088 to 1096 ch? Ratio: 0.93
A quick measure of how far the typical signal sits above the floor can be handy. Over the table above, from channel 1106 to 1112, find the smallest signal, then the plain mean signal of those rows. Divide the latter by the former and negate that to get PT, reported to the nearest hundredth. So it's -1.02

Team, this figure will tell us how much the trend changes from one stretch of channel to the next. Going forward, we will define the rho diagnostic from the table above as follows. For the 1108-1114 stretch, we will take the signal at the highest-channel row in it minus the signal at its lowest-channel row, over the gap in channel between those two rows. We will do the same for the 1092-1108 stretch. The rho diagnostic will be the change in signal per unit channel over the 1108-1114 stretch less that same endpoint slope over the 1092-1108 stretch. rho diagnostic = 0.0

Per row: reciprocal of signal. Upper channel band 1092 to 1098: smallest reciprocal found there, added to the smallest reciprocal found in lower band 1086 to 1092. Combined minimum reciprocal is 0.181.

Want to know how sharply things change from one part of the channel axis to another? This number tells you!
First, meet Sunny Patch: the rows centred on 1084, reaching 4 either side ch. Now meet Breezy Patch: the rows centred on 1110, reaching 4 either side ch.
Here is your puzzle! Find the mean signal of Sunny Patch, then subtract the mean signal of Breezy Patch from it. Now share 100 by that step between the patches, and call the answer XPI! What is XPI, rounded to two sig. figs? -91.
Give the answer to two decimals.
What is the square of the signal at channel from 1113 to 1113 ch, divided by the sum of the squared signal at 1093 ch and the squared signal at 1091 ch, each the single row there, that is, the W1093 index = 0.64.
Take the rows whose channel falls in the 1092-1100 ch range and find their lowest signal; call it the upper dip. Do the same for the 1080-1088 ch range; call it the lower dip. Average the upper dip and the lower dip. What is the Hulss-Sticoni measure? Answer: 9.8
